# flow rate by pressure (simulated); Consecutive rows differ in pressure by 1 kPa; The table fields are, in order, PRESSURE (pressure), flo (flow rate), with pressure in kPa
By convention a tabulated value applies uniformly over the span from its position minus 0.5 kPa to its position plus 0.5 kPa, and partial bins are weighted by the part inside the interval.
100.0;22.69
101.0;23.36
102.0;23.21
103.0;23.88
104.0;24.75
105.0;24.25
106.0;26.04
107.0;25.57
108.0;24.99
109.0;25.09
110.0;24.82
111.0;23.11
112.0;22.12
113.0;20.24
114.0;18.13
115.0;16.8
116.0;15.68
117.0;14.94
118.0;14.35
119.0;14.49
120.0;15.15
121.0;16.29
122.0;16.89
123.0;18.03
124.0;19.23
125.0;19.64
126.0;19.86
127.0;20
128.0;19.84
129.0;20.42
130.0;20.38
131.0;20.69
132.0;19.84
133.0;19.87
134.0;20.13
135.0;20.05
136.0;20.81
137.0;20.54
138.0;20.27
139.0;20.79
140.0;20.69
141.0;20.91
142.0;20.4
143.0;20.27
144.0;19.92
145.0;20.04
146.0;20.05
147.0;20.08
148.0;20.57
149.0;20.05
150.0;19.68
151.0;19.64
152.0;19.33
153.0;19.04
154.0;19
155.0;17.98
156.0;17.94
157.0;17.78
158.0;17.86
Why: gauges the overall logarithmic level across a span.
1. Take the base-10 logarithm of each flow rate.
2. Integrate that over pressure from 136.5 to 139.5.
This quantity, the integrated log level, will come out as 3.94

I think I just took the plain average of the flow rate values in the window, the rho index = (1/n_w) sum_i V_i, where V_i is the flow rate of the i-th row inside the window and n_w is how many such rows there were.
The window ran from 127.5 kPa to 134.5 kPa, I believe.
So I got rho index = 20.2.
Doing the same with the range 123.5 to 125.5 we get 19.4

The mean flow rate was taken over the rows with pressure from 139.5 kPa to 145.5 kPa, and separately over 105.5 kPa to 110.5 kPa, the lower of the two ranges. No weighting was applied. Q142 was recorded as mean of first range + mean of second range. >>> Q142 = 46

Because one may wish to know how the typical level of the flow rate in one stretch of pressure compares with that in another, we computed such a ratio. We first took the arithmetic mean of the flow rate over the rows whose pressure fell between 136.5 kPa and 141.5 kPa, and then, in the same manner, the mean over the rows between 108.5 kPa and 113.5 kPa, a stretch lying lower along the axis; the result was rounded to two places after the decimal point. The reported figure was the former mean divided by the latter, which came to 0.89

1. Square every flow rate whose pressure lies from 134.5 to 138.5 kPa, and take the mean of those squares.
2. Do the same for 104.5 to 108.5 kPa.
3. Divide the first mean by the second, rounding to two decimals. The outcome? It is 0.66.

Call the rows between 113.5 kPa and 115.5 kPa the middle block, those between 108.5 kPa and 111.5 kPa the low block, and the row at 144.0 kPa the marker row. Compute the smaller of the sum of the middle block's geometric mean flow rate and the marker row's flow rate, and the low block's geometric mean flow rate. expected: 24.3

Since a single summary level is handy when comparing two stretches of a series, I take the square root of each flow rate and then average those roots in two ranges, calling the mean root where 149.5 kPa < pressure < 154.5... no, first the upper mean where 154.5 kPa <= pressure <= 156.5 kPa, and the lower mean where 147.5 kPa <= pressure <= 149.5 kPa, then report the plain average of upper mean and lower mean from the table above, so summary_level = 4.37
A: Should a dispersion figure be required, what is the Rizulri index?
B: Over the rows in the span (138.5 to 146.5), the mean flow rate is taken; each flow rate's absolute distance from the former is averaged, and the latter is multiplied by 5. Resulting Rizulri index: 1.6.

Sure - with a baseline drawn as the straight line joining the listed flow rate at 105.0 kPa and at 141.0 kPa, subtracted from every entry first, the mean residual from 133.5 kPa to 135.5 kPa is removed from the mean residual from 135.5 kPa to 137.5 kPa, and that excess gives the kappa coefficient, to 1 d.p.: 0.8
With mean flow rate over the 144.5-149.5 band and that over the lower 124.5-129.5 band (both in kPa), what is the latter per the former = 0.99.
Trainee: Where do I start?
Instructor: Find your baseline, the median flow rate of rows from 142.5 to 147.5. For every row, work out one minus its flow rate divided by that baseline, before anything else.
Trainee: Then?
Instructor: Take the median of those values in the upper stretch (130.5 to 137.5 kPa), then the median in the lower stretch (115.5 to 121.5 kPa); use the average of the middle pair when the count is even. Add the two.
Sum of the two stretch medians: 0.25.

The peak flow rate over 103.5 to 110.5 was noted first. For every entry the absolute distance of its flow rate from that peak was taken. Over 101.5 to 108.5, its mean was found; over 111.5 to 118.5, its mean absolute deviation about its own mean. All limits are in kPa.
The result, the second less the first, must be 0.9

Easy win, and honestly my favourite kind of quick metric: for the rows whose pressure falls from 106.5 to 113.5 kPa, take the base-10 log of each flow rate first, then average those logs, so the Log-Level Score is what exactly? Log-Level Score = 1.37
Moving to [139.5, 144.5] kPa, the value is 1.31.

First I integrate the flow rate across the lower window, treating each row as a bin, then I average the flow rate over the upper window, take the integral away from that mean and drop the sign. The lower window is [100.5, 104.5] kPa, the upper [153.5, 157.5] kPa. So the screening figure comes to 77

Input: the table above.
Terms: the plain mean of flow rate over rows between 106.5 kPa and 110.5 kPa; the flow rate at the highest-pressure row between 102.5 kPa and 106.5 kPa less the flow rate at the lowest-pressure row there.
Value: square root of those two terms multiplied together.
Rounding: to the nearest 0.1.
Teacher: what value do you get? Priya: 7.4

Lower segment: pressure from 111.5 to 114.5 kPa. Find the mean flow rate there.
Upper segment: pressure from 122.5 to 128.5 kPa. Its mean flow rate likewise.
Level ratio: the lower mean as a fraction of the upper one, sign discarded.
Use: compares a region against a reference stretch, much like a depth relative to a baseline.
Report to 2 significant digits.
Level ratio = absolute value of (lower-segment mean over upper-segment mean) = 1.0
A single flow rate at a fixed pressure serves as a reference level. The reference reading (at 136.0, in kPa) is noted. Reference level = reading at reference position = 20.81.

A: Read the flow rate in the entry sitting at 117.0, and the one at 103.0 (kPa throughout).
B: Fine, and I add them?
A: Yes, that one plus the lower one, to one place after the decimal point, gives 38.8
